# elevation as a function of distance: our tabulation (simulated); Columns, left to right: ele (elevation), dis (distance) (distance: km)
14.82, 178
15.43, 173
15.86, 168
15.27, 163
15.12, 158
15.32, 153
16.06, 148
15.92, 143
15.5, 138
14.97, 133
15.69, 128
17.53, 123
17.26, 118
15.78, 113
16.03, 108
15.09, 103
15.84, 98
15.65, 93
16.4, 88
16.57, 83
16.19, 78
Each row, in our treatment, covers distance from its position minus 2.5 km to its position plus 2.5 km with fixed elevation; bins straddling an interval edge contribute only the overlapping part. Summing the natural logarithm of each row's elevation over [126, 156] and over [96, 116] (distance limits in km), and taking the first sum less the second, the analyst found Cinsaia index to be 5.5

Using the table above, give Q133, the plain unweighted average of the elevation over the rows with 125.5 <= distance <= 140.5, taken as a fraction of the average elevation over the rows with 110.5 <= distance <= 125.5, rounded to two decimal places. 0.91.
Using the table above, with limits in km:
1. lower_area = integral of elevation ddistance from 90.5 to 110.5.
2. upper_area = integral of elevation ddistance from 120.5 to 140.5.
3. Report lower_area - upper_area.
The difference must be -5.4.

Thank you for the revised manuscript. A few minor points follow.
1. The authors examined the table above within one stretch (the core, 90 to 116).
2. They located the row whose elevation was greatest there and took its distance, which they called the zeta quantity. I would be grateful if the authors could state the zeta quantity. 108 km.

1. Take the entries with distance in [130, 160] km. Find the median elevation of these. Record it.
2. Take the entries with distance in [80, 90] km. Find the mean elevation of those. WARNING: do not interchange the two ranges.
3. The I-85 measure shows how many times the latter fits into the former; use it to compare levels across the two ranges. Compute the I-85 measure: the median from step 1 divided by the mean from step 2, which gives 0.935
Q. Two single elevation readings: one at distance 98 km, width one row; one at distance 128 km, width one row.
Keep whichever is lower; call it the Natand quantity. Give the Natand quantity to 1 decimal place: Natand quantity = 15.7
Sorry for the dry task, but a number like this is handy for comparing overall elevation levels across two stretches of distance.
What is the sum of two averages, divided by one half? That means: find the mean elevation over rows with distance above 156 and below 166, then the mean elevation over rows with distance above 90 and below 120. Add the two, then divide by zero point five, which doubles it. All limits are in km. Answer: 62.3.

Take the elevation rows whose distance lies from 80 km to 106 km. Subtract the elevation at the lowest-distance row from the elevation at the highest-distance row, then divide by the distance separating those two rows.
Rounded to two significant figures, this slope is -0.074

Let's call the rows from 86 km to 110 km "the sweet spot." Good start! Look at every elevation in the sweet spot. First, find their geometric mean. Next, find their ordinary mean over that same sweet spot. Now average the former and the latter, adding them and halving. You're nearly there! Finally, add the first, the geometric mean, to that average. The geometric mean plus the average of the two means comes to 31.6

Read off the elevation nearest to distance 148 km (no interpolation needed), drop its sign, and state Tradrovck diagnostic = 16.1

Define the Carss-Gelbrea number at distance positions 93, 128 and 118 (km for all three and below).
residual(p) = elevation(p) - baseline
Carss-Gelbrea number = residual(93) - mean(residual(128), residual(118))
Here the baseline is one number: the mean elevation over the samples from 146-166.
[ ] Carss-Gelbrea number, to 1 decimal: -0.8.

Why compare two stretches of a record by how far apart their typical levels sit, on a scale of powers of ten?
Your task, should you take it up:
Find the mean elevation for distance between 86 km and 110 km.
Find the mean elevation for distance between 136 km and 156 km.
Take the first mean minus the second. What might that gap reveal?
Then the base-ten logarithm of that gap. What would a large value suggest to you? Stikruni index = -1.0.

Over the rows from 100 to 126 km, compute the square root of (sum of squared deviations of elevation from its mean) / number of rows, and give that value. 0.92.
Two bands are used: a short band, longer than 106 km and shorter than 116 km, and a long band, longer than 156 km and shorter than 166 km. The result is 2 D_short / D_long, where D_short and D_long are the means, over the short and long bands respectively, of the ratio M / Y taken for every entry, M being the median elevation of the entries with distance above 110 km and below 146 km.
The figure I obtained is 1.91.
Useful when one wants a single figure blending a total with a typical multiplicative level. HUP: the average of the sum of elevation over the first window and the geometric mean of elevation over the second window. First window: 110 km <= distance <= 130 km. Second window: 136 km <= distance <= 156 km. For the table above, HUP 41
